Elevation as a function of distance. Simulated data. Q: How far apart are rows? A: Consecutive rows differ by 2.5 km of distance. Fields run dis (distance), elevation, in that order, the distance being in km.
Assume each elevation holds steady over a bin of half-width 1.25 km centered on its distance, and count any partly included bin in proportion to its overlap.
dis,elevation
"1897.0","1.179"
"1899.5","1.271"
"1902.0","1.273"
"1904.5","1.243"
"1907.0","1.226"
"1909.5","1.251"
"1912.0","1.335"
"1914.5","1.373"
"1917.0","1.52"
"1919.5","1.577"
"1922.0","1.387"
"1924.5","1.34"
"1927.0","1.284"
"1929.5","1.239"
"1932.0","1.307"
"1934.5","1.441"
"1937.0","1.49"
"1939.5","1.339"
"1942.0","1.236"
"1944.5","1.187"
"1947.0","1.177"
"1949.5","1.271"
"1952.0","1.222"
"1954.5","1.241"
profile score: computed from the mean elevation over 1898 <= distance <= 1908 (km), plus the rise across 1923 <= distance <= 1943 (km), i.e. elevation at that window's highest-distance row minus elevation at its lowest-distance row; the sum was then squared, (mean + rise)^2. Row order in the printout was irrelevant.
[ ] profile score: 1.32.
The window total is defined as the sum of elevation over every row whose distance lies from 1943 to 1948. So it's 2.4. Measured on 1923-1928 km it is 2.6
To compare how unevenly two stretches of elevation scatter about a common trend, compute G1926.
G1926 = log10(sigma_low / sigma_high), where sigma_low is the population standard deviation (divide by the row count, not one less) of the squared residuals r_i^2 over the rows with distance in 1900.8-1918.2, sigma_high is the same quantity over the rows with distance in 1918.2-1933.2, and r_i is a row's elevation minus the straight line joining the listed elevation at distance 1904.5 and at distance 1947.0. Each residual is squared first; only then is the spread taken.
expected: -0.17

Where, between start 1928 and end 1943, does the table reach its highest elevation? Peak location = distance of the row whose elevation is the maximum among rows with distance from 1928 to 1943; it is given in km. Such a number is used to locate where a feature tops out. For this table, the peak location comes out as 1937.0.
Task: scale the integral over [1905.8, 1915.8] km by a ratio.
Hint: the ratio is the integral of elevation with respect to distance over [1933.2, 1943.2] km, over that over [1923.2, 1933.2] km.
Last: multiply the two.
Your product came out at 13.8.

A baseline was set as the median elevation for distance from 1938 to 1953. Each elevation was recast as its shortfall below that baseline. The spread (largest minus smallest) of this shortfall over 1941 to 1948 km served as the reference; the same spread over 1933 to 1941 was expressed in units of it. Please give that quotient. 2.6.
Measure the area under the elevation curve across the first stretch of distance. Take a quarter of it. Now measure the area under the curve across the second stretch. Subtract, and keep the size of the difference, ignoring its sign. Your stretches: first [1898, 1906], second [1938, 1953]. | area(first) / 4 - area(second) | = 16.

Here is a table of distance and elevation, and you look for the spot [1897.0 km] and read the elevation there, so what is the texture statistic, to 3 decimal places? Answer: 1.179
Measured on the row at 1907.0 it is 1.226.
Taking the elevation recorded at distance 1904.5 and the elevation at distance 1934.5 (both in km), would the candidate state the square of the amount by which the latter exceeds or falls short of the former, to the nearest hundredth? 0.04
